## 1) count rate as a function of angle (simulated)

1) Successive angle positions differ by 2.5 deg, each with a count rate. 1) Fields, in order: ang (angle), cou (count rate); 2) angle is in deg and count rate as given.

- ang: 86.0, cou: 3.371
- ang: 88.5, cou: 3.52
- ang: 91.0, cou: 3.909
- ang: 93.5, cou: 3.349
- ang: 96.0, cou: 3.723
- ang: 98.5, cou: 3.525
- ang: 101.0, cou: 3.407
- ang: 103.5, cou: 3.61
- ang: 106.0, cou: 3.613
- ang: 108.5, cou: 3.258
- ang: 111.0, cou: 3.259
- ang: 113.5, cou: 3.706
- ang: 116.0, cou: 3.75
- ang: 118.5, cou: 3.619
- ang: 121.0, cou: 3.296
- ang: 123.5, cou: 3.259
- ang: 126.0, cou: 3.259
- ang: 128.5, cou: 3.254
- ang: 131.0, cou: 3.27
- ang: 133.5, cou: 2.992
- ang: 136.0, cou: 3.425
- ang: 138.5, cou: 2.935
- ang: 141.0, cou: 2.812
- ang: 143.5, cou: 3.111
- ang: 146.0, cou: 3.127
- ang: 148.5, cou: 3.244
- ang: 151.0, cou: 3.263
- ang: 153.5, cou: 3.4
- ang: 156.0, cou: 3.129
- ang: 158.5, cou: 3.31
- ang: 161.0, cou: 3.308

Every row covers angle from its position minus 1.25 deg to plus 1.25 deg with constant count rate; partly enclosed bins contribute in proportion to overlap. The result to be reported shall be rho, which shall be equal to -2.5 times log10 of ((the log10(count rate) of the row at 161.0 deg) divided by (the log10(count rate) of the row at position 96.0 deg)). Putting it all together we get 0.10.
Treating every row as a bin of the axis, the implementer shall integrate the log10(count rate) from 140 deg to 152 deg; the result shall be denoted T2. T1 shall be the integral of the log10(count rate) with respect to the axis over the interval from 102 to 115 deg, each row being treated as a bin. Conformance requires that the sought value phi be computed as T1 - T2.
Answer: 1.1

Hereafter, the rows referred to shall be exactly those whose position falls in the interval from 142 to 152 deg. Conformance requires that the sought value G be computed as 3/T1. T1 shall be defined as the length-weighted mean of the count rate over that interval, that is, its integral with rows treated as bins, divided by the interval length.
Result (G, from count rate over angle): 0.94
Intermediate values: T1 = 3.17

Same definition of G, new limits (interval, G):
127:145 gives 0.96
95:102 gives 0.84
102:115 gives 0.86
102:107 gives 0.83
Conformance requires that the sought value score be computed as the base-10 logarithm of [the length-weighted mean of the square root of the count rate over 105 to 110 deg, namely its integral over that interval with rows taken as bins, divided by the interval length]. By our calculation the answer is 0.267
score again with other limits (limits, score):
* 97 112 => 0.269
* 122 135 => 0.253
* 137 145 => 0.236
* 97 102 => 0.271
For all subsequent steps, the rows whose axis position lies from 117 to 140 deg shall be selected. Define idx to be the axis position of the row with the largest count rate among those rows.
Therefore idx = 118.5 deg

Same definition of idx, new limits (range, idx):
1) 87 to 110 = 91.0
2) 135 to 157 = 136.0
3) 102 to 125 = 116.0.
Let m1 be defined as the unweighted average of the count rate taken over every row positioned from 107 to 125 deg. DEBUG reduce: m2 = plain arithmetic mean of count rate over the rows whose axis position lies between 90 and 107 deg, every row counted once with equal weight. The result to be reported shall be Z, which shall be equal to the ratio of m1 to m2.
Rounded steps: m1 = 3.45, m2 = 3.59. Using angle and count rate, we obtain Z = 0.96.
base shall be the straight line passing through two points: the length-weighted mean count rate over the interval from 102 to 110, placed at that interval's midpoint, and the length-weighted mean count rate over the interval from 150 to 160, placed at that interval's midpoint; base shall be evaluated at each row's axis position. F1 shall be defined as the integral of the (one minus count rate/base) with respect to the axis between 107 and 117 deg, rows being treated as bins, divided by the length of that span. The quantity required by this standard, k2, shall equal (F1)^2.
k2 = 0.0001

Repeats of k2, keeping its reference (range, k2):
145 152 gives 0.0008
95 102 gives 0.0001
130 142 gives 0.0064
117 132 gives 0.0004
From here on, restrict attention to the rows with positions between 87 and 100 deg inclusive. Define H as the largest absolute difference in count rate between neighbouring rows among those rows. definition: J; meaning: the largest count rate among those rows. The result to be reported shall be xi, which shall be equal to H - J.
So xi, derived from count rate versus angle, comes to -3.35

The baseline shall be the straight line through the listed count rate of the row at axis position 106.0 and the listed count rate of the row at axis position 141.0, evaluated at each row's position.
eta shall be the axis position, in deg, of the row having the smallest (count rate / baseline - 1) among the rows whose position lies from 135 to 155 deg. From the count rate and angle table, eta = 141.0 deg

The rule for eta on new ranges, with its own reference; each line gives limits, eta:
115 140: 133.5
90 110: 93.5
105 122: 108.5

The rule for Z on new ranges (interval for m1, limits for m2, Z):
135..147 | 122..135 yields 0.96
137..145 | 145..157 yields 0.91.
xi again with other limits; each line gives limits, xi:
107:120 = -3.30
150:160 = -3.13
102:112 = -3.26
